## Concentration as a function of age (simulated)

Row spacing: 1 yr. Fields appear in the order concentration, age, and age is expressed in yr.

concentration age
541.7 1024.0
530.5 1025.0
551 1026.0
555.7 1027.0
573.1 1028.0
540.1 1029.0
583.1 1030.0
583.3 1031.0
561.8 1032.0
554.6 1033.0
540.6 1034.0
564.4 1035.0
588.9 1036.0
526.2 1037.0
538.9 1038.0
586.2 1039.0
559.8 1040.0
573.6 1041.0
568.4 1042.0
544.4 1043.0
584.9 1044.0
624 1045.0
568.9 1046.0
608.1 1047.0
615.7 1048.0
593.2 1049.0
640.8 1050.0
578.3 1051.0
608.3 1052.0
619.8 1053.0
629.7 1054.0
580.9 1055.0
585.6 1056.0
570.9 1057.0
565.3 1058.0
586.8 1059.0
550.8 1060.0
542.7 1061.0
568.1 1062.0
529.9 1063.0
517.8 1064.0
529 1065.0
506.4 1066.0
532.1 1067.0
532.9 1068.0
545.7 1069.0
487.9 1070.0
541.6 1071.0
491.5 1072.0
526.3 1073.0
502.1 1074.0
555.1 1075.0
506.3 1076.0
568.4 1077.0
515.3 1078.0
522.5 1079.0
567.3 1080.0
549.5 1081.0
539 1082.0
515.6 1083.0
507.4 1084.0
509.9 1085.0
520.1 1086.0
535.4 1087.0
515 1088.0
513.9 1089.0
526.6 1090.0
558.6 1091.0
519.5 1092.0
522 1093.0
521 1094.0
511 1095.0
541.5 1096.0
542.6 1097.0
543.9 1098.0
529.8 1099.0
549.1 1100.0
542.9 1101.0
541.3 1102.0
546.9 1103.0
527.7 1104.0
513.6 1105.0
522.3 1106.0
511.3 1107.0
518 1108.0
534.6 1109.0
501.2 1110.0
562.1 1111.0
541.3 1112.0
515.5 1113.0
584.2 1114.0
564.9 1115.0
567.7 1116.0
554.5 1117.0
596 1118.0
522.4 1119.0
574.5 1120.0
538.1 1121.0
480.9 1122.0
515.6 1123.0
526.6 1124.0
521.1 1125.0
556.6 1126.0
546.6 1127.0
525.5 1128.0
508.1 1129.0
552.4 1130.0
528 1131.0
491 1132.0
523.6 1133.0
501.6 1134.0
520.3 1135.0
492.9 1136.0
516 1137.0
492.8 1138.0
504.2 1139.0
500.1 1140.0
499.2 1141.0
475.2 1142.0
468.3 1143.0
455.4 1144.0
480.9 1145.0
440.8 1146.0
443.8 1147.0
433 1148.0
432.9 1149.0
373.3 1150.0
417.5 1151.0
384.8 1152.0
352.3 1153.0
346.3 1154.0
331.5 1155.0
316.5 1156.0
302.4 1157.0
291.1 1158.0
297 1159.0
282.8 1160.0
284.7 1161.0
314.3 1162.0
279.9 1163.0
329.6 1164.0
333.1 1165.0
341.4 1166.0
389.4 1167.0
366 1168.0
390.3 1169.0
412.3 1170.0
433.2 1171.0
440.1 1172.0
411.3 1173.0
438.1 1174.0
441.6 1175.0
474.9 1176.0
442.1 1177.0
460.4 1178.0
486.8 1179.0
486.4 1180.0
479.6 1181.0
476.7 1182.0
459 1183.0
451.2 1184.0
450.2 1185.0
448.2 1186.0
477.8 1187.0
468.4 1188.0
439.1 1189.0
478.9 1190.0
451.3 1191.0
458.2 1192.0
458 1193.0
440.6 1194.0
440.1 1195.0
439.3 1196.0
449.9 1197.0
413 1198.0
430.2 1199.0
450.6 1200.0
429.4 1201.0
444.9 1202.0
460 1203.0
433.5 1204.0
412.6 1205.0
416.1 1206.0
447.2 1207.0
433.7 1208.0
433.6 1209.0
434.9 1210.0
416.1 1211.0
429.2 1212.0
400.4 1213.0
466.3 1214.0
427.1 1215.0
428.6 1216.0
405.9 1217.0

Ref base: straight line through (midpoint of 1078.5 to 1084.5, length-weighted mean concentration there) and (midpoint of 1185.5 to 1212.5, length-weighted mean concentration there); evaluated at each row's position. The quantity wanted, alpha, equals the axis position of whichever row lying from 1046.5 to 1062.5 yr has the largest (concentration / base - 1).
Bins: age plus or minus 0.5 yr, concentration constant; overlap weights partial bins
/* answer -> 1050.0 yr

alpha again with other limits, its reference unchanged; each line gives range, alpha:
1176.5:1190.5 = 1190.0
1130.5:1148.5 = 1131.0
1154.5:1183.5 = 1180.0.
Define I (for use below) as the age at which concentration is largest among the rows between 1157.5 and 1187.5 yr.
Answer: 1179.0 yr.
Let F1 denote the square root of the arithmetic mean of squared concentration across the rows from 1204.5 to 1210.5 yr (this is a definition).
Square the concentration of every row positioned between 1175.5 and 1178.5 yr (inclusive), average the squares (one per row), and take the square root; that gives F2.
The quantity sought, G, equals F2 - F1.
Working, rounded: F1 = 430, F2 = 459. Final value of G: 29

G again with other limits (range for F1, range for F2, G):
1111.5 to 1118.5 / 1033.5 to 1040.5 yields -3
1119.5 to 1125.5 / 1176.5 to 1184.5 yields -59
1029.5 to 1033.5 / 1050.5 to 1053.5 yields 32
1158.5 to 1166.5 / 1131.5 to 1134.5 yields 197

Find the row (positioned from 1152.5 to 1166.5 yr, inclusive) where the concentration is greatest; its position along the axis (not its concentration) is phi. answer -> 1153.0 yr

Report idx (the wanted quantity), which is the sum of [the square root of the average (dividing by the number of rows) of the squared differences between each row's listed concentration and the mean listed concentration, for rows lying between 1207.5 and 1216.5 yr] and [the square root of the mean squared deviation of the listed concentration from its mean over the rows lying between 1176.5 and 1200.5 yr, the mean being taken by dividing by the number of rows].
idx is 35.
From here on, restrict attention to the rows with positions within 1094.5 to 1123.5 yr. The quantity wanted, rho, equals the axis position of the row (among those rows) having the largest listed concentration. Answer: 1118.0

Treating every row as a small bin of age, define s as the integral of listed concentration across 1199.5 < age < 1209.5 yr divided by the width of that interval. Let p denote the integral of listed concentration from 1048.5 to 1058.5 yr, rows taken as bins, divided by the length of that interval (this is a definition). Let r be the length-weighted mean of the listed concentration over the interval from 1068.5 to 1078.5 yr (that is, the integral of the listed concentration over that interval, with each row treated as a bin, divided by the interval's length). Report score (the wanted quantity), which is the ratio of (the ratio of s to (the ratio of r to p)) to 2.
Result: 249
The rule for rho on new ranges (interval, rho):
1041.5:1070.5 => 1050.0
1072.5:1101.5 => 1077.0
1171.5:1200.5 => 1179.0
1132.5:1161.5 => 1133.0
